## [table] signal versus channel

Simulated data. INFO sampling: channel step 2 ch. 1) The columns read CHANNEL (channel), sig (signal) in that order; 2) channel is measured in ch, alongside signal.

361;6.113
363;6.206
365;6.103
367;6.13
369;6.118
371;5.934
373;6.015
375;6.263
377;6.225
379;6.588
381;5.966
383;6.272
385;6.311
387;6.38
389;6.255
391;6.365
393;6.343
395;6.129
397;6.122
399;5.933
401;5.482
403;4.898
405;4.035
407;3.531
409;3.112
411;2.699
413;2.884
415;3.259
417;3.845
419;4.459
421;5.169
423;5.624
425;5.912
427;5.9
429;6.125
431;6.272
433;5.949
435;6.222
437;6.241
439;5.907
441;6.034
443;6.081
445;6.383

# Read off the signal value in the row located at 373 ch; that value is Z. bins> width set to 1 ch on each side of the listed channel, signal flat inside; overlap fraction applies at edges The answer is 6.015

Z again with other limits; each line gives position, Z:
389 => 6.255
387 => 6.38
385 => 6.311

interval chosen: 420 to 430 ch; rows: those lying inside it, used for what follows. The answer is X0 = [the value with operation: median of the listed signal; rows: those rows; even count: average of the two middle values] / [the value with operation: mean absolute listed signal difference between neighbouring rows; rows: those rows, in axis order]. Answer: 24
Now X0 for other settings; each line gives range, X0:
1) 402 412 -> 6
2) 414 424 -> 8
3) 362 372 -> 75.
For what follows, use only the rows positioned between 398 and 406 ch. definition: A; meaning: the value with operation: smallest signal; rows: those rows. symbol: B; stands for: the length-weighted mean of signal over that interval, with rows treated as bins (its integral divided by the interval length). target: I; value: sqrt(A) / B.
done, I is 0.395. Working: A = 4.035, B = 5.1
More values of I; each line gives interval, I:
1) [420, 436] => 0.386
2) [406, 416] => 0.530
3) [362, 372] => 0.399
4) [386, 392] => 0.395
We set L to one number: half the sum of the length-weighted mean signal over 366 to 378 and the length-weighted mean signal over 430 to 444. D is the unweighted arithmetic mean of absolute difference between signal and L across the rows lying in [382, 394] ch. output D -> 0.21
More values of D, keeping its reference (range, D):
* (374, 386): 0.21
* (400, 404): 0.92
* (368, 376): 0.11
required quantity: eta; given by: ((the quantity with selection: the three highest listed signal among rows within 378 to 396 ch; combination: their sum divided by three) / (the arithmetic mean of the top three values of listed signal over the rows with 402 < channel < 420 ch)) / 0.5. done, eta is 2.89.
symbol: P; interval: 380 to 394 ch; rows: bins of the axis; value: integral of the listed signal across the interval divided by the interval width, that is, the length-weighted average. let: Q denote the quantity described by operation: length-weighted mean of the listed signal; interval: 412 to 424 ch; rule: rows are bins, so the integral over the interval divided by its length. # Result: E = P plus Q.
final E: 10.5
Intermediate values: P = 6.3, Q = 4.2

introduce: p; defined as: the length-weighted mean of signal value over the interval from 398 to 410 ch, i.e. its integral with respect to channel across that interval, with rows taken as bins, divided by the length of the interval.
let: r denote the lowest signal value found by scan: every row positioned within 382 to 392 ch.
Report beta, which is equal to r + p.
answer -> 11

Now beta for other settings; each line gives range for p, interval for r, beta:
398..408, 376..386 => 11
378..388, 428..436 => 12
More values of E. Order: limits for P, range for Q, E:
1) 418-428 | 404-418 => 8.8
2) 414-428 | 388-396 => 11.2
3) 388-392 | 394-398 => 12.4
